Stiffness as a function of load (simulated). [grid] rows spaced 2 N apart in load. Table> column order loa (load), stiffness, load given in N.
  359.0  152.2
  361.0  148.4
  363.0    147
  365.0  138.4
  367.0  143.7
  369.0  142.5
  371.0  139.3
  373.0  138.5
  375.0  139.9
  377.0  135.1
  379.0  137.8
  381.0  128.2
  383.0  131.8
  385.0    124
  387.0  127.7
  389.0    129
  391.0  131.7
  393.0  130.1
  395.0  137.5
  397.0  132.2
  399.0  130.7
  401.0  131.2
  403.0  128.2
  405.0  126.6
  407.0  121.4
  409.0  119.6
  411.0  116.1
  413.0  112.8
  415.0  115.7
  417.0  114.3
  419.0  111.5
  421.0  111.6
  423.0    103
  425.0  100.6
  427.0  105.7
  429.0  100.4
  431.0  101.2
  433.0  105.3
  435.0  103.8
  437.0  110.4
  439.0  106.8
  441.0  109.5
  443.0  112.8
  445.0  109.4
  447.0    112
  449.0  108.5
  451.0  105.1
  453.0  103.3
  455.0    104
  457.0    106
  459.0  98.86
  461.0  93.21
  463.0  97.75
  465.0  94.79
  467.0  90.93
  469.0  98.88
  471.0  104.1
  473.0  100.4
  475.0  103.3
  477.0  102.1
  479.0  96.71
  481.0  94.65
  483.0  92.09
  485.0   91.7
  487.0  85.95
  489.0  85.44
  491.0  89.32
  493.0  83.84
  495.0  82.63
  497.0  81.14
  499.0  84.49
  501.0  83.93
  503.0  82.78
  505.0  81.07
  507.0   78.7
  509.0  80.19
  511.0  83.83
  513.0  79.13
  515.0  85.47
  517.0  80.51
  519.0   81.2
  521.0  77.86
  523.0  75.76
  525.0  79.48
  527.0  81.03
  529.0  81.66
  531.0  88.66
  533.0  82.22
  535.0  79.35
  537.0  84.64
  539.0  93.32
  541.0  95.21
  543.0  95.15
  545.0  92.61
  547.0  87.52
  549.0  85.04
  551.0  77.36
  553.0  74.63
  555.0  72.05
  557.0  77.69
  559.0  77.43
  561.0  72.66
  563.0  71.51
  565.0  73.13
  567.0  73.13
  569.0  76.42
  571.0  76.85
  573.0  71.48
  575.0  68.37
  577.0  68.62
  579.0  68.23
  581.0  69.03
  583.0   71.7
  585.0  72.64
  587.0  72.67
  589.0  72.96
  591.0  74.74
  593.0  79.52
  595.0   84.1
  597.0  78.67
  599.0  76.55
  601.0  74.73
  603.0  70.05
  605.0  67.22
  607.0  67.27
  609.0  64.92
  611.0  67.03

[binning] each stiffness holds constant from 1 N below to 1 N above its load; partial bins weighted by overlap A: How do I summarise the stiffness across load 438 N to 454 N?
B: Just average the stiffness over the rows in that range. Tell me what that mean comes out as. 108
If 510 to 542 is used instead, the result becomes 83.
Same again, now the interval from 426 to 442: 105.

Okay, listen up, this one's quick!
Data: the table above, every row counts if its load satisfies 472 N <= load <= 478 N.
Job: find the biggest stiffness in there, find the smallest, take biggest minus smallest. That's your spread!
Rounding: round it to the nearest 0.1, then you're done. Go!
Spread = 2.9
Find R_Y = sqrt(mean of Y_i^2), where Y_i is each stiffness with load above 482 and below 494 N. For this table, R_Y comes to 88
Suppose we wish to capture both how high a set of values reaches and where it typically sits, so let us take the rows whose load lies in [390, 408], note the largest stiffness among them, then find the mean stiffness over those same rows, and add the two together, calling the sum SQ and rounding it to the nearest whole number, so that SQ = 267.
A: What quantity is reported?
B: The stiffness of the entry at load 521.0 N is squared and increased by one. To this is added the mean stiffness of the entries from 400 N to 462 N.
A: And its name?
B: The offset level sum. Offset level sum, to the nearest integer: 6173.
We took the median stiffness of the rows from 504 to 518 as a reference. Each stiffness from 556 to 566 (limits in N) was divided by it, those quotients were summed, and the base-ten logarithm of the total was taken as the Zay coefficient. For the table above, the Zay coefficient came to 0.67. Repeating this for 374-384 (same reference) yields 0.92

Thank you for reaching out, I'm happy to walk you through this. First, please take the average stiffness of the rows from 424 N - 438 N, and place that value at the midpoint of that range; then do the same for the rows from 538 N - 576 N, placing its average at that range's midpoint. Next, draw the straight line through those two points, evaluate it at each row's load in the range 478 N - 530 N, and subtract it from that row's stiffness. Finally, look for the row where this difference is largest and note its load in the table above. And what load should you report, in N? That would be 479.0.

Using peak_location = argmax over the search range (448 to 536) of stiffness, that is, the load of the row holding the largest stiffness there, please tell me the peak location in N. 449.0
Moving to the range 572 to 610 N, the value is 595.0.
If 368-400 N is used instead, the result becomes 369.0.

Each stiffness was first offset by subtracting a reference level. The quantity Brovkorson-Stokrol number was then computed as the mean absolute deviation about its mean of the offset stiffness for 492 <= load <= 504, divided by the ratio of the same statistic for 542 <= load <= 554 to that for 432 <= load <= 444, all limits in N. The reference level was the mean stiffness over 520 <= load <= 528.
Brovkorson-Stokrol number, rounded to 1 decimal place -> 0.4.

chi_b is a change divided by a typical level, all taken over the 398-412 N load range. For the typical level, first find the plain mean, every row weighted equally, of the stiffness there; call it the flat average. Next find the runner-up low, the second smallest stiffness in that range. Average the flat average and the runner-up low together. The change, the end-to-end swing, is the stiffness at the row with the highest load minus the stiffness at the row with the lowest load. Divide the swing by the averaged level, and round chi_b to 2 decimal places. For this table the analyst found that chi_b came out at -0.12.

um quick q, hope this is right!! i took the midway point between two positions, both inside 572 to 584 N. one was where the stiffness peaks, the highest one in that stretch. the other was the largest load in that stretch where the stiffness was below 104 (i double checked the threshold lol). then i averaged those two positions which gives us 583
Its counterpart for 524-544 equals 542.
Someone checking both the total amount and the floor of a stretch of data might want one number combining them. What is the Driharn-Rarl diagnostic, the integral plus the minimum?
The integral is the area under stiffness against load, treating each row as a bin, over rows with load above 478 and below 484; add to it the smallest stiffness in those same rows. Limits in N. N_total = 659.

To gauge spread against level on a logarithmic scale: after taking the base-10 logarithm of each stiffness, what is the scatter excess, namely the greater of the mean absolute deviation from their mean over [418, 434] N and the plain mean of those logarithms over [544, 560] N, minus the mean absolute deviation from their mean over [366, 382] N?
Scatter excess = 1.89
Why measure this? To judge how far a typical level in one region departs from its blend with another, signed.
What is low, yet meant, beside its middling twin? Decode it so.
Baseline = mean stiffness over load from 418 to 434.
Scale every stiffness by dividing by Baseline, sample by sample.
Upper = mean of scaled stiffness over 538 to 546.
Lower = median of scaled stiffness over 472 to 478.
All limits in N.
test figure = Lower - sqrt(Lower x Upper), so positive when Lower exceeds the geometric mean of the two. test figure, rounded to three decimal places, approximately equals 0.039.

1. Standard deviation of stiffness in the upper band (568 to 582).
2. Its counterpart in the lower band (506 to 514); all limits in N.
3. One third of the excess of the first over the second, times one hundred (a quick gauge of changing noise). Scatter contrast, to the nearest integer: 50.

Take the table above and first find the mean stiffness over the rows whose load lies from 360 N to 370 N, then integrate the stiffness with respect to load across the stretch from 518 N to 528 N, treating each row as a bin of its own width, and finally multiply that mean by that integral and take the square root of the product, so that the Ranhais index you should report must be 337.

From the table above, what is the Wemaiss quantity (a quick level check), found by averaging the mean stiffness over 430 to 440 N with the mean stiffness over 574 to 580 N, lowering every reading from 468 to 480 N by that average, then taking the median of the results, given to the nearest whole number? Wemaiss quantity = 14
